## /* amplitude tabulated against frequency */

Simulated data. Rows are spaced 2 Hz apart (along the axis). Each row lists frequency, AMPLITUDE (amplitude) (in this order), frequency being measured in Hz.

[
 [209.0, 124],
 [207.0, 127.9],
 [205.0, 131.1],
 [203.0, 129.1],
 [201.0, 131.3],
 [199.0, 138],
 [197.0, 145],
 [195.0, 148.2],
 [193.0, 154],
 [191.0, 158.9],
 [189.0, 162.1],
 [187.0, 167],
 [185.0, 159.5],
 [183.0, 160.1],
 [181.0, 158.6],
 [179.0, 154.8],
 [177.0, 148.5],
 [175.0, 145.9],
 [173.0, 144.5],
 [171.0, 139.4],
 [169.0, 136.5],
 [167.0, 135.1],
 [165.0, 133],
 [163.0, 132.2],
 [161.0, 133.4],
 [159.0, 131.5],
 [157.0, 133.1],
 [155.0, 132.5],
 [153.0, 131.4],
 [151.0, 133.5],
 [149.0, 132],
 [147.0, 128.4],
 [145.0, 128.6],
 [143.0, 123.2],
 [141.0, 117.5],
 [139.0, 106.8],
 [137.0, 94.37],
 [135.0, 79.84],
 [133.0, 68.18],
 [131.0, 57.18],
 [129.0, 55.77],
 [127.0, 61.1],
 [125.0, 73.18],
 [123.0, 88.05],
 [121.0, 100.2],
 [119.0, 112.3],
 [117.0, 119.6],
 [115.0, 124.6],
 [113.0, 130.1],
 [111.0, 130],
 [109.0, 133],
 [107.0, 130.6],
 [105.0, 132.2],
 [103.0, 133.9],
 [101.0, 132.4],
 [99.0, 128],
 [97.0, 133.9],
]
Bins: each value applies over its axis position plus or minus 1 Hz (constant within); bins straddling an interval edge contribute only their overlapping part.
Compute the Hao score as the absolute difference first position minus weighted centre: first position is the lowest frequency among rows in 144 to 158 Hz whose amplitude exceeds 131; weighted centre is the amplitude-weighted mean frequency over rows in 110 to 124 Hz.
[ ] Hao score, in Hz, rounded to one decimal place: 32.5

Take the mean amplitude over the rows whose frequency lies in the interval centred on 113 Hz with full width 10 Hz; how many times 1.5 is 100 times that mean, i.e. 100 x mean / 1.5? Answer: 8497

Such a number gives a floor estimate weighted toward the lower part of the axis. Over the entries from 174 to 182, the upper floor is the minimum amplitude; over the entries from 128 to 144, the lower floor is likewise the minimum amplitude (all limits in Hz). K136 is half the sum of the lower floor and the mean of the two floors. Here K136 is 78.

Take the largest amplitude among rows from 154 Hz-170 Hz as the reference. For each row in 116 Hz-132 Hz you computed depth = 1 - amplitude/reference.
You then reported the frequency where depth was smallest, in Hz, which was 117.0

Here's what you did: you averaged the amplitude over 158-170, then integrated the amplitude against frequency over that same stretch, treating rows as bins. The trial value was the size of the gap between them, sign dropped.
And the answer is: 1470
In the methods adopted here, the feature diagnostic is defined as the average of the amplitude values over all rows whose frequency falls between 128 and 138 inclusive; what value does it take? 71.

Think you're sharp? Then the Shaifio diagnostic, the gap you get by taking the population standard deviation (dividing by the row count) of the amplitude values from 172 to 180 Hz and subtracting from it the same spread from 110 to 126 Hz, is -16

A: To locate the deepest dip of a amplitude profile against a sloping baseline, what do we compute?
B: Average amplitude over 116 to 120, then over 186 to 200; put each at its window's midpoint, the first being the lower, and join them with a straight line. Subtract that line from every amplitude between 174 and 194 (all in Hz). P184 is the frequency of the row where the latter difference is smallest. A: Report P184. 193.0 Hz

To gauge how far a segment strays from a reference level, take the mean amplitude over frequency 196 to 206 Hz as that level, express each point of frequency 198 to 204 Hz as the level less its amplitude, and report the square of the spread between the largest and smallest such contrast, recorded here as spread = 79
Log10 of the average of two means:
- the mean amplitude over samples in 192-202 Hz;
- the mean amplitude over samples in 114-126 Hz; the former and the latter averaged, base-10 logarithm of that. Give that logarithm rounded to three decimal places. 2.090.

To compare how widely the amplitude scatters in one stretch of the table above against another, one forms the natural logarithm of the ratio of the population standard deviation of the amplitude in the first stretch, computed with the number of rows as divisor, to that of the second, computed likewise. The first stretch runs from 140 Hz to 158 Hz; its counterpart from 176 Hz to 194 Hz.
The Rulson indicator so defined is 0.02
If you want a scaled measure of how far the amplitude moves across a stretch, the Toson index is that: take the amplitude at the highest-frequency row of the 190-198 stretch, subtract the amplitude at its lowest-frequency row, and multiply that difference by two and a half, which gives -35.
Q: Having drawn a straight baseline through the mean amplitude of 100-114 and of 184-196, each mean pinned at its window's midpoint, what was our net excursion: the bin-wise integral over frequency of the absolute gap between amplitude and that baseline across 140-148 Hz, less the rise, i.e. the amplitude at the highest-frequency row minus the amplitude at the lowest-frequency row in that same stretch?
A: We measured 142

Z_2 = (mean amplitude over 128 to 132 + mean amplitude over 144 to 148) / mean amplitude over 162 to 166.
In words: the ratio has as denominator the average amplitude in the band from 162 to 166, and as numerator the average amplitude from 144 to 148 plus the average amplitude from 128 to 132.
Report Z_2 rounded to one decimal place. 1.4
